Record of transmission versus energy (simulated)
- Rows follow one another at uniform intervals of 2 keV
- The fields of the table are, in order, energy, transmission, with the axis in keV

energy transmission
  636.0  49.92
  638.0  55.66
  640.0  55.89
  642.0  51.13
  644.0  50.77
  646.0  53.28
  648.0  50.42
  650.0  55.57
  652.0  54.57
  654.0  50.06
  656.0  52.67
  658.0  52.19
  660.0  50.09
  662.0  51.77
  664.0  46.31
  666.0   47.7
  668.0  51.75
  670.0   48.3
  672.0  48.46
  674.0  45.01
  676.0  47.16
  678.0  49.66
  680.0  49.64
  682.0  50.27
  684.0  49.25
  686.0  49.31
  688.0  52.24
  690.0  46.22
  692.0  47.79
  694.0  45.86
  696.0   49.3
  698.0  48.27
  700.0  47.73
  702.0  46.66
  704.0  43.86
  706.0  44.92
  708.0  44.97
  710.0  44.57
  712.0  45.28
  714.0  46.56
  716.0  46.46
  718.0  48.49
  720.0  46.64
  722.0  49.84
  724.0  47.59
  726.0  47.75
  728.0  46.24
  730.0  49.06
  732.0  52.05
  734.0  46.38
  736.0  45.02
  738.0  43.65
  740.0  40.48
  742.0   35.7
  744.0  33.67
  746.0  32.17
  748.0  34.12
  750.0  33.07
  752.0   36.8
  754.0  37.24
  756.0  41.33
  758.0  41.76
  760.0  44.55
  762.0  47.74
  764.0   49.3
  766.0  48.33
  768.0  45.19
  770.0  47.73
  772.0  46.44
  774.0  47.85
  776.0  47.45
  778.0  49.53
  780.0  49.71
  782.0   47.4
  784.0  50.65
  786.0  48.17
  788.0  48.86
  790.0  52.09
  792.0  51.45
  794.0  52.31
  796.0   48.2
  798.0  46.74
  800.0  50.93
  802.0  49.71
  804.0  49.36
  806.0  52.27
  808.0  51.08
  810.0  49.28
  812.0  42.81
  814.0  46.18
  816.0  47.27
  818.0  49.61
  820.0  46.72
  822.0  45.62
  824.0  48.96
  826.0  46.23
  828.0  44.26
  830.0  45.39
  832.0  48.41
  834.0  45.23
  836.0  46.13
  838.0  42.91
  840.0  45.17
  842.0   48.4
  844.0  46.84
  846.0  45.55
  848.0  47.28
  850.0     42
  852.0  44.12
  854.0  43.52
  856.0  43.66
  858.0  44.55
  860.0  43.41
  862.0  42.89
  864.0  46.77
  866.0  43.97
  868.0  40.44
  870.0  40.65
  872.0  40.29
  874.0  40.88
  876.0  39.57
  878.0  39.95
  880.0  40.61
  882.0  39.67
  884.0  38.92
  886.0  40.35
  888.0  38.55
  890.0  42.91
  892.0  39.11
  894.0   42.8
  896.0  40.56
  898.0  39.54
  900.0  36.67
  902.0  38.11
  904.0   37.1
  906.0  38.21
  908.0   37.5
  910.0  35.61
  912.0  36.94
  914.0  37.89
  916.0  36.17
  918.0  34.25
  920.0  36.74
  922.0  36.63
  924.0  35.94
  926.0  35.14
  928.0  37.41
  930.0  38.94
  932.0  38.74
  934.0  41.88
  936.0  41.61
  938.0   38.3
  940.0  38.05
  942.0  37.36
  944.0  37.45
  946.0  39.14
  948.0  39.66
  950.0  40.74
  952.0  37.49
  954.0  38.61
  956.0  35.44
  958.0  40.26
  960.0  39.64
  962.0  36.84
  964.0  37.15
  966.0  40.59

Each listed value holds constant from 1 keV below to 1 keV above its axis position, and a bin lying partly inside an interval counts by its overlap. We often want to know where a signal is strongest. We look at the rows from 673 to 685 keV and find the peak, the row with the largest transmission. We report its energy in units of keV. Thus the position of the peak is 682.0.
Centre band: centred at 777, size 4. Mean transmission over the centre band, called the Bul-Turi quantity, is 48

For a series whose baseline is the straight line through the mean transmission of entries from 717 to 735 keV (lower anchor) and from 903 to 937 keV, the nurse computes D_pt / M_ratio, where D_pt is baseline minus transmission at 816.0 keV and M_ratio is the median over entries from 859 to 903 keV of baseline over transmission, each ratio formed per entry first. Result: -4.1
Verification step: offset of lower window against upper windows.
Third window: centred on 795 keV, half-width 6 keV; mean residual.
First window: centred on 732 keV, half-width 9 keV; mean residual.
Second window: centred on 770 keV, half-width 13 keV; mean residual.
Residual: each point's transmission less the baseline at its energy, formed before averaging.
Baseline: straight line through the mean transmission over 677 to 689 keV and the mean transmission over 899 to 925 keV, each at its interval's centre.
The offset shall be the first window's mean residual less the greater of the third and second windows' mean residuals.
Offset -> -7.5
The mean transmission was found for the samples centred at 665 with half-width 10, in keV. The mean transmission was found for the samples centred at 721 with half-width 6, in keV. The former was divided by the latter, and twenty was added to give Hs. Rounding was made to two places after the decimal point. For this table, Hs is 21.03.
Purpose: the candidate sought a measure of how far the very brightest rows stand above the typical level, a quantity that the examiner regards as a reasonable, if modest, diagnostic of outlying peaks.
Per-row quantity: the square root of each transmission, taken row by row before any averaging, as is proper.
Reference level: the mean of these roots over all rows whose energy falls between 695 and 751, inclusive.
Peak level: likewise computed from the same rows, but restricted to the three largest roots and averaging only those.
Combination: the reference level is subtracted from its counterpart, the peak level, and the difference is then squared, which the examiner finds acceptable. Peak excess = 0.21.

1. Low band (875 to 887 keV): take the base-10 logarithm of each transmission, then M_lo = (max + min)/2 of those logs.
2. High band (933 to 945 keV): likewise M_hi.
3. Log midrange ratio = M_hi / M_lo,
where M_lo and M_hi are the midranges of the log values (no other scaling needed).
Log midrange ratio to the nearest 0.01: 1.00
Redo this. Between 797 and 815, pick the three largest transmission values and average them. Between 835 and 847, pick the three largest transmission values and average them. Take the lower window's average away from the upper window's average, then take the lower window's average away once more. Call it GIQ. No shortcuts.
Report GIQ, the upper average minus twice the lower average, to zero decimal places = -56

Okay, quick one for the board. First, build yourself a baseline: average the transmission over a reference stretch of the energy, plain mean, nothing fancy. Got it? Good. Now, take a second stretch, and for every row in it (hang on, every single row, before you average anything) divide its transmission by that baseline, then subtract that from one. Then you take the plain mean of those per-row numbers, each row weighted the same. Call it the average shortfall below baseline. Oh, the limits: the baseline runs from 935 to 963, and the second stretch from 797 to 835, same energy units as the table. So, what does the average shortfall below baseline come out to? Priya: -0.23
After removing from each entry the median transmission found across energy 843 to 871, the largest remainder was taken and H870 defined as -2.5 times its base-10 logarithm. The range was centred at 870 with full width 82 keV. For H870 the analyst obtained -1.7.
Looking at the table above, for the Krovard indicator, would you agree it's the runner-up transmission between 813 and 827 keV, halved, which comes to 24.5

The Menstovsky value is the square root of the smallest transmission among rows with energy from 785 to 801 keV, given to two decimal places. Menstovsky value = 6.84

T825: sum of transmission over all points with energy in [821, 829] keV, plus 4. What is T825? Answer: 189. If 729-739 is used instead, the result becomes 240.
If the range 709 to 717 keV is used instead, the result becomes 187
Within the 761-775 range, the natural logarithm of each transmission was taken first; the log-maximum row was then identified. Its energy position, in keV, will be 764.0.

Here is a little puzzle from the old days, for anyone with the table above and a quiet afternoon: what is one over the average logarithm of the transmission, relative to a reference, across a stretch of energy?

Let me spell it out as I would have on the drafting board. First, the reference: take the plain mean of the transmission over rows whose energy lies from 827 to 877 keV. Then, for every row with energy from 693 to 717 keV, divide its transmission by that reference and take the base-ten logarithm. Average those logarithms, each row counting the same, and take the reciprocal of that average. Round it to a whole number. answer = 50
